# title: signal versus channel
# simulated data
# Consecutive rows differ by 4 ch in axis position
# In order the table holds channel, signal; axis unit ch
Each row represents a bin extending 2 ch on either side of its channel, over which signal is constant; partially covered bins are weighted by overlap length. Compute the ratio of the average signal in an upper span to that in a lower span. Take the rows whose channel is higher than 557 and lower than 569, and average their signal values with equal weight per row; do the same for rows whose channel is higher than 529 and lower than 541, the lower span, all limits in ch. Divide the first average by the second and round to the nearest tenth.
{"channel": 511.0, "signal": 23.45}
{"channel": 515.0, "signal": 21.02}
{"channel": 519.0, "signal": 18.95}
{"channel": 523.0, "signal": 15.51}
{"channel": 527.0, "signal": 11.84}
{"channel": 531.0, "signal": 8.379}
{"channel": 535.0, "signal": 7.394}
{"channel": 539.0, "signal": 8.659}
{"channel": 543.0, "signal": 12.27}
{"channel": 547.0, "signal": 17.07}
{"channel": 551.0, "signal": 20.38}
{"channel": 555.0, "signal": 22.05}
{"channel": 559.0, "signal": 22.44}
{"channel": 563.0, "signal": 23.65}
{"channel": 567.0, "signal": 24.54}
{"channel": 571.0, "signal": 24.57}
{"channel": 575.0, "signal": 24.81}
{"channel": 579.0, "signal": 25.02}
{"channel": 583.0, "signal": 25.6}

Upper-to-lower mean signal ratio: 2.9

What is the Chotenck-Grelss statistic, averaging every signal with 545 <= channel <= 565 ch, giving 21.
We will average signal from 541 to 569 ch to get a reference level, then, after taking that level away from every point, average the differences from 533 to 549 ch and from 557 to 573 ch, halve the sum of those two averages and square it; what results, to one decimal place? 7.7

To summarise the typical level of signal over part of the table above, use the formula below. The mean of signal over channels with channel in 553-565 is 23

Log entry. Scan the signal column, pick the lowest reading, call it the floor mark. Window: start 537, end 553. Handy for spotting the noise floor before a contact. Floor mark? 8.659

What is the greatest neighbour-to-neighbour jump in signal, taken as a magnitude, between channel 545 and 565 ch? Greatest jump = 3.3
